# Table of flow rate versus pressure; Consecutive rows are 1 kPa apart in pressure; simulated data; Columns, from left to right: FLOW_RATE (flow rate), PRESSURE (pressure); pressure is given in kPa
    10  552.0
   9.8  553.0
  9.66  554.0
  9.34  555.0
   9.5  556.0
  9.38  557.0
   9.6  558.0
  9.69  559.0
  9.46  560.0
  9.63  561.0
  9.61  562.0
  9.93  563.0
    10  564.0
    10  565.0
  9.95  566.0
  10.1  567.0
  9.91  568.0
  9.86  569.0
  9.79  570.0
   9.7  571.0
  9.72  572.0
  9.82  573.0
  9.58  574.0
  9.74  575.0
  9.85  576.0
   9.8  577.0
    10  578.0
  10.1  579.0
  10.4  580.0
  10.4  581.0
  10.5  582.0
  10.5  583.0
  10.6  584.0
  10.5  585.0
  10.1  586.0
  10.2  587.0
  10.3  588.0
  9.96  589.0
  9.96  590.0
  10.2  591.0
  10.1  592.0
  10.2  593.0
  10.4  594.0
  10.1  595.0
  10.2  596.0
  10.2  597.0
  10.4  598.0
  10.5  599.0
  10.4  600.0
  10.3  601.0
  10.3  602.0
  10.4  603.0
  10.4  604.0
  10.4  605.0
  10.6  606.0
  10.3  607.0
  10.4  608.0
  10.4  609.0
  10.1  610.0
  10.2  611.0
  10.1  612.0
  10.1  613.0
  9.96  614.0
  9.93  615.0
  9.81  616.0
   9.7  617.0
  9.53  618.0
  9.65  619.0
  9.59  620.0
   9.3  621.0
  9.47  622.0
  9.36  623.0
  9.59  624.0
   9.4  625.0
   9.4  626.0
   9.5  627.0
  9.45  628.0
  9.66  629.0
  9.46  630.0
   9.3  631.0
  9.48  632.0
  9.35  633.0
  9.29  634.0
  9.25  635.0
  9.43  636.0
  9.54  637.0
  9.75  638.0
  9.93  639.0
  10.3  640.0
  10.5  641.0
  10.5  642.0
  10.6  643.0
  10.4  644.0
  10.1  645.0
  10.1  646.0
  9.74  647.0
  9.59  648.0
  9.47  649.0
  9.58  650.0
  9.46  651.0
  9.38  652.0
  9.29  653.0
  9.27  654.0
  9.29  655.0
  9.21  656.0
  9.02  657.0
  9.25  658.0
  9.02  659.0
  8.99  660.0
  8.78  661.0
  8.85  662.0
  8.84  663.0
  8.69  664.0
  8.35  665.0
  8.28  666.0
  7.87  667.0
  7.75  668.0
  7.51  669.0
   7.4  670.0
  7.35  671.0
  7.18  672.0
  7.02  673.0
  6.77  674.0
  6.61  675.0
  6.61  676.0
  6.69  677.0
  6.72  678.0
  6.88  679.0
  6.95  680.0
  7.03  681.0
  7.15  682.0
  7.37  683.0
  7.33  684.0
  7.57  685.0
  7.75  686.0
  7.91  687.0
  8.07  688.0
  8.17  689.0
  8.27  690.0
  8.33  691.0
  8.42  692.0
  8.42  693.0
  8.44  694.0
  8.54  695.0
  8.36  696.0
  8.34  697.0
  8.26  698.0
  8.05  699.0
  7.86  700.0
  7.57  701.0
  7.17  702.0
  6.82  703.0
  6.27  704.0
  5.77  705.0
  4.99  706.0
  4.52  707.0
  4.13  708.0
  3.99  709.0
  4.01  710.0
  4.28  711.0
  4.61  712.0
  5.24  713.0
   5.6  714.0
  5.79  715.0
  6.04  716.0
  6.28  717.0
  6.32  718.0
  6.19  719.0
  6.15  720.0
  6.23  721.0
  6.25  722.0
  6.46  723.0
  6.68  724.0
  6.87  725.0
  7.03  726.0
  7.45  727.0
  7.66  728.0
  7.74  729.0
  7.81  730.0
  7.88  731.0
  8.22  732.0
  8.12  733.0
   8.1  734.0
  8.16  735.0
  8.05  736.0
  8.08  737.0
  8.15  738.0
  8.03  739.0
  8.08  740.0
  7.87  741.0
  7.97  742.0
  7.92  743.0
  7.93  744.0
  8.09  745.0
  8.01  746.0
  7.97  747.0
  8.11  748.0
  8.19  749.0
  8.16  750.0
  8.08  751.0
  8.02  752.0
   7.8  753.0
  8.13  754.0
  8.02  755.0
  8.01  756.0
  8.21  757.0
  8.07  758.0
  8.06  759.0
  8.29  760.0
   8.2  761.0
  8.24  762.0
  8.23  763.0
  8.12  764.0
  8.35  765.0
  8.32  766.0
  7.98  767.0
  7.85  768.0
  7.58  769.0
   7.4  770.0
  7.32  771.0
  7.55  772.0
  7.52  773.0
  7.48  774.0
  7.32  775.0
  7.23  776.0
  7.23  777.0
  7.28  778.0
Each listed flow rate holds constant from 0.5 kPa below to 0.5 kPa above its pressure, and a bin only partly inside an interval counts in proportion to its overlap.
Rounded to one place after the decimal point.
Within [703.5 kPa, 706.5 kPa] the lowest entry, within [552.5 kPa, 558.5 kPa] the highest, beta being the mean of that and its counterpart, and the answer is 7.4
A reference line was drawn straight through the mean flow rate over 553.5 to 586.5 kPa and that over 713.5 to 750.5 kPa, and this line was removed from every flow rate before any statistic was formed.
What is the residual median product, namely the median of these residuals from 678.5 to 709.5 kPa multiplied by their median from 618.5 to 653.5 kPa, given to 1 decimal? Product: -0.2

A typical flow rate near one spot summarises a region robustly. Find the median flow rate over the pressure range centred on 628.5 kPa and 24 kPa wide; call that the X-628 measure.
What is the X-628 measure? 9.5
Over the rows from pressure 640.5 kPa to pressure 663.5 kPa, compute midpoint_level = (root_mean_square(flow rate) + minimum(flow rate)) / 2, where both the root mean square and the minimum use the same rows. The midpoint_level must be 9.16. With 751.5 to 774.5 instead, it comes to 7.64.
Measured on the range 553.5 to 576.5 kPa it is 9.54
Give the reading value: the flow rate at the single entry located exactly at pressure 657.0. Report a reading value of 9.02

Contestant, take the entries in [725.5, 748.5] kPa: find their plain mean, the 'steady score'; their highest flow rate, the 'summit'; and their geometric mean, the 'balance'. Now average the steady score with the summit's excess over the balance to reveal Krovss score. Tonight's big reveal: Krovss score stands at 4.1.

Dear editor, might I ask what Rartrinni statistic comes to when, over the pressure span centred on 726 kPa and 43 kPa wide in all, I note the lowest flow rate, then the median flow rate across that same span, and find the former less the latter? -3.0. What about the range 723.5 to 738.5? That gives -1.2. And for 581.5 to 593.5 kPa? -0.2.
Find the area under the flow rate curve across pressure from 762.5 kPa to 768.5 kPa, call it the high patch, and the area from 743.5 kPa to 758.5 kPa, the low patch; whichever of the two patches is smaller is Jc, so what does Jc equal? 49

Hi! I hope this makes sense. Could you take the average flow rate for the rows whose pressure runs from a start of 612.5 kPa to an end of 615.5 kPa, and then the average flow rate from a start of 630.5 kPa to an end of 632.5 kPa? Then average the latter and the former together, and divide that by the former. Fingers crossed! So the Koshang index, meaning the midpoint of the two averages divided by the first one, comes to 0.970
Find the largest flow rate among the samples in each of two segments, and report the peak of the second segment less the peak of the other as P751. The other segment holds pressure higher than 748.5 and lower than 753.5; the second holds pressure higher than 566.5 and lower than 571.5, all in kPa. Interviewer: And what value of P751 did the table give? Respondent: 1.9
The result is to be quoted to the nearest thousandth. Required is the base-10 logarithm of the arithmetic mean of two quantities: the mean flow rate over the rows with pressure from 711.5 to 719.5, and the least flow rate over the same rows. 0.715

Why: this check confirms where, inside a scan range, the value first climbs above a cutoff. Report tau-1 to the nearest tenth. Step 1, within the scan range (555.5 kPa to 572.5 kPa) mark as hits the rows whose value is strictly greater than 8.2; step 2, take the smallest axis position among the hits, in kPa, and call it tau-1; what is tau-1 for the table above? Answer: 556.0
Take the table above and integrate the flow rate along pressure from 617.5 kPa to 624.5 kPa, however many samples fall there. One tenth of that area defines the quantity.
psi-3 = 6.6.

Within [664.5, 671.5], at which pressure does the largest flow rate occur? 665.0 kPa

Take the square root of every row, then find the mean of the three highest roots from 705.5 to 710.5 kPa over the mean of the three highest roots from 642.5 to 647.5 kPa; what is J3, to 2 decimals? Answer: 0.66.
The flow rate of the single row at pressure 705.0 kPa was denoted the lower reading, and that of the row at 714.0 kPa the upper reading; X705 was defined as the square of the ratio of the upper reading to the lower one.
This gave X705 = 0.9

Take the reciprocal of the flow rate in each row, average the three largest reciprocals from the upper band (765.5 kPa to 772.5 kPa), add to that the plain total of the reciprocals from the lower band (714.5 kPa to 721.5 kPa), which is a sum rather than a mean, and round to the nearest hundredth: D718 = 1.28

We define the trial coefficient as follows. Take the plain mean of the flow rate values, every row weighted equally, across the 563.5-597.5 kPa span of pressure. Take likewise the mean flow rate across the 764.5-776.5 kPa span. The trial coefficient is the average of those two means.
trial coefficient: 8.9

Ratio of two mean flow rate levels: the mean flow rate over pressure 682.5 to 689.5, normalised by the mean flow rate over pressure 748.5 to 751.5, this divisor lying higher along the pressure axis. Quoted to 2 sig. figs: 0.95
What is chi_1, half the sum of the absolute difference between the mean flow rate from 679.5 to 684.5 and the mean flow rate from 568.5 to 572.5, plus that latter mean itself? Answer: 6.2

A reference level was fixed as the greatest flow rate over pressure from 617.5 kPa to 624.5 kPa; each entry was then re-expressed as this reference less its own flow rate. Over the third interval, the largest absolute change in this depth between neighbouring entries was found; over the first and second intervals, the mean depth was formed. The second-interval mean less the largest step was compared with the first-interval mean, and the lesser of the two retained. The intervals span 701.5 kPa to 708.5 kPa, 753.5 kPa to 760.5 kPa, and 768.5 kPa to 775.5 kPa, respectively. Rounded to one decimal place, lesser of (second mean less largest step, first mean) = 1.3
